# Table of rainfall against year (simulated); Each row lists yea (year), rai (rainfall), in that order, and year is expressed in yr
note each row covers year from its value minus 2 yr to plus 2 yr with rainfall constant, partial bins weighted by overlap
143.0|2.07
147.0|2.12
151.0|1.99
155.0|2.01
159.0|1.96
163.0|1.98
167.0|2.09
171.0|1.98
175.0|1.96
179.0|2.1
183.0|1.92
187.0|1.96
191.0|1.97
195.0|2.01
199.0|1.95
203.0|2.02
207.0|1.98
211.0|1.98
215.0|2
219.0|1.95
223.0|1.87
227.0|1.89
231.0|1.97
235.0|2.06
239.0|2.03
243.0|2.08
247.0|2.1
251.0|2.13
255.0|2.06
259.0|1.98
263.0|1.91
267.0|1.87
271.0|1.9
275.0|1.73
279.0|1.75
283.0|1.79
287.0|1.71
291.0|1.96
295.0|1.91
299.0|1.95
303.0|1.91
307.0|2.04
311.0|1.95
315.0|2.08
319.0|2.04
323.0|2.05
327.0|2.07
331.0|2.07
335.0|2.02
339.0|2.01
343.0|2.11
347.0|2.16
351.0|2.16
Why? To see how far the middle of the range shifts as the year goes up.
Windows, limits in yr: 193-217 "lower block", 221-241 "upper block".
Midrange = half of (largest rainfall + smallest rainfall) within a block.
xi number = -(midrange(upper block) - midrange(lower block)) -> 0.020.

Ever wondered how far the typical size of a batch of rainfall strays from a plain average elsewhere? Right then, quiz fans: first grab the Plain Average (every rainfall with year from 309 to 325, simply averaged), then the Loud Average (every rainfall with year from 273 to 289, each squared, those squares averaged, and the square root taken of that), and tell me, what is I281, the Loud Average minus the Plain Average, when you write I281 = -0.28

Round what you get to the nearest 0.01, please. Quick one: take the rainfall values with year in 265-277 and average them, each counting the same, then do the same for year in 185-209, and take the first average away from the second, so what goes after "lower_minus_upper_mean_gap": 0.15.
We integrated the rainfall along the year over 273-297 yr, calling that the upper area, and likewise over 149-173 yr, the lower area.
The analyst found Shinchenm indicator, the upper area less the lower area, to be -4.6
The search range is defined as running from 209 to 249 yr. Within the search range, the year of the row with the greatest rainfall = 247.0 yr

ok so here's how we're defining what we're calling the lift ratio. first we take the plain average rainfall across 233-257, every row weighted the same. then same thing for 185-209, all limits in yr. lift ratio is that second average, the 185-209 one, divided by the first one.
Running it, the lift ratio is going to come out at 0.95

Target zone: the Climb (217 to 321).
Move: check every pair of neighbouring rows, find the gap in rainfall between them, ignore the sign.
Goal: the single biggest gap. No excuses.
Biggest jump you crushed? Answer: 0.25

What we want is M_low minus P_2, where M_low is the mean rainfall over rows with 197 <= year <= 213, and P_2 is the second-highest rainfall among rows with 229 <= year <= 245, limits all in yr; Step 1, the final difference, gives -0.1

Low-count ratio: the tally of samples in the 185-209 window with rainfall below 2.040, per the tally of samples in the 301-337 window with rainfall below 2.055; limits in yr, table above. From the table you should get 1.0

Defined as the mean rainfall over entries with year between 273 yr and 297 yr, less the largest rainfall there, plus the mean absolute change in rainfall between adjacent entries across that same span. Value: -0.064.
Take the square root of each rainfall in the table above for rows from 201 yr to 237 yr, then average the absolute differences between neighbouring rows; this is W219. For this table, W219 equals 0.017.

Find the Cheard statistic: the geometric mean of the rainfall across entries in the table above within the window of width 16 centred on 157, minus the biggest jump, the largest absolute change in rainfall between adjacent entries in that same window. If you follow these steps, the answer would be 1.93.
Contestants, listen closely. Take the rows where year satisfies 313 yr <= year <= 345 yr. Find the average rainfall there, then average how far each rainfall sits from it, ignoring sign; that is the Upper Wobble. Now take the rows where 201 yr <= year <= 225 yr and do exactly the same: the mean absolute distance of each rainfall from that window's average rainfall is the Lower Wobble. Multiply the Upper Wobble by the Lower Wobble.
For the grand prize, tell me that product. 0.0010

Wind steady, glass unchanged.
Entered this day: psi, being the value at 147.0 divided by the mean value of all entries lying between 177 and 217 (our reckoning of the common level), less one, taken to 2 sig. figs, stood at 0.066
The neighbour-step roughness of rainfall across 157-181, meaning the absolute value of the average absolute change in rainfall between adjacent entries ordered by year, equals 0.080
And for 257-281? 0.066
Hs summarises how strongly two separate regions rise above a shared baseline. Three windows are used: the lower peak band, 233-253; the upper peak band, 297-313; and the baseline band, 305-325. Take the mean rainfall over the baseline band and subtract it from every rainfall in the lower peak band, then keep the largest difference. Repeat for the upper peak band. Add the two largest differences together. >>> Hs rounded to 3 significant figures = 0.106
